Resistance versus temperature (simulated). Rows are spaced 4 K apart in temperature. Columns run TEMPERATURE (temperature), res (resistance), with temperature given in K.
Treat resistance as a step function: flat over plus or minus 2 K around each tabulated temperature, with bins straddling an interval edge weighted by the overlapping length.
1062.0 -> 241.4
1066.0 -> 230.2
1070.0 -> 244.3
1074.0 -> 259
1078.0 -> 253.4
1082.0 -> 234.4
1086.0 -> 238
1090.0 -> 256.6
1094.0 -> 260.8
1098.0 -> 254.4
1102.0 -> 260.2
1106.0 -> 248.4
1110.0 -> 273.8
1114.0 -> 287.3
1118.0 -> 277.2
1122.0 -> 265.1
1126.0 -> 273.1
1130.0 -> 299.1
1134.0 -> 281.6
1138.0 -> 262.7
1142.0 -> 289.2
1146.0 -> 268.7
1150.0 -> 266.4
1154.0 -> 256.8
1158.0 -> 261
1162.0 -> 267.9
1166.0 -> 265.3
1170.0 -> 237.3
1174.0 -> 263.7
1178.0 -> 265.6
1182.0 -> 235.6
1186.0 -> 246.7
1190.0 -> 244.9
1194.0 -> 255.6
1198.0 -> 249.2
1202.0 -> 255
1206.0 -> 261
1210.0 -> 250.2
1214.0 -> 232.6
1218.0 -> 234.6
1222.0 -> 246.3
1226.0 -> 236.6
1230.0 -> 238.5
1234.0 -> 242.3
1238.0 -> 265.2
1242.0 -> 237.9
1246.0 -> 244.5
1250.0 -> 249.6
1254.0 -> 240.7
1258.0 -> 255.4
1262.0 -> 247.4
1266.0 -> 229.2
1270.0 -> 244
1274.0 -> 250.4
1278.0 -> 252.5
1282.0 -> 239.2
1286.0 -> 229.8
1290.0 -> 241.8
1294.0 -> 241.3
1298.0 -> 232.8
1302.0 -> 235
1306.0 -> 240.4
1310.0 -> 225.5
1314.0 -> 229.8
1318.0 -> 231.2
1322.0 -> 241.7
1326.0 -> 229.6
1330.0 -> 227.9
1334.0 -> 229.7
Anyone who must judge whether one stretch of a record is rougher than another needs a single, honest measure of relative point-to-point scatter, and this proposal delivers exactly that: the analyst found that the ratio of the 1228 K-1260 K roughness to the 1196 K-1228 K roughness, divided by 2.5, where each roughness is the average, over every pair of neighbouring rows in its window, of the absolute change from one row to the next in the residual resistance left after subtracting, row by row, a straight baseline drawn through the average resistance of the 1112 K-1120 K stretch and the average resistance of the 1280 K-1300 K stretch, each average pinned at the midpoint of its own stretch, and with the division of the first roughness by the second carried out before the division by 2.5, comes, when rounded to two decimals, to 0.57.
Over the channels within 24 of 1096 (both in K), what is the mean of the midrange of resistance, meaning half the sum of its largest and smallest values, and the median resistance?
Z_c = 259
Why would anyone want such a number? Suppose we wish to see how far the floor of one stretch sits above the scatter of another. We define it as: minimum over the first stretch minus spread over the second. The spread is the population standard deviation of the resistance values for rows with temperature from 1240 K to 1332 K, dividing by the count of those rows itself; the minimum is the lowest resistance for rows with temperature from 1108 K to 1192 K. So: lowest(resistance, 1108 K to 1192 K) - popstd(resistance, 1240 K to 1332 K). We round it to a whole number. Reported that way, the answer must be 227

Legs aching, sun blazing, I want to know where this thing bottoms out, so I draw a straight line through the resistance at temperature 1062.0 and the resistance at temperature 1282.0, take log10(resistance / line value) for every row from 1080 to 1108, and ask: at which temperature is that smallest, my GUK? 1082.0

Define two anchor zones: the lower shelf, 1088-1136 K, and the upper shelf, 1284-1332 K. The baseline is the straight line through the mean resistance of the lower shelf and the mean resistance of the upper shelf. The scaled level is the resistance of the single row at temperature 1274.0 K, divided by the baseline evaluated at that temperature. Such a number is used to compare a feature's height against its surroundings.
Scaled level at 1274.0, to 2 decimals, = 1.04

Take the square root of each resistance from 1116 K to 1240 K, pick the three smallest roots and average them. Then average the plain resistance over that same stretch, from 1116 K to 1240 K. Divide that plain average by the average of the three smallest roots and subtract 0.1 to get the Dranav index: 16.8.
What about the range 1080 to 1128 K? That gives 16.7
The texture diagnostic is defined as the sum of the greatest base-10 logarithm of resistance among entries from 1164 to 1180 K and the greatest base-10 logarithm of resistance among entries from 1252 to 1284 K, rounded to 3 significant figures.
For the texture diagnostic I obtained 4.83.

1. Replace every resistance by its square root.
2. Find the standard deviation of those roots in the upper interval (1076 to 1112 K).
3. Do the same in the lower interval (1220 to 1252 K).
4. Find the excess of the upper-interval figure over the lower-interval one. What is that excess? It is 0.08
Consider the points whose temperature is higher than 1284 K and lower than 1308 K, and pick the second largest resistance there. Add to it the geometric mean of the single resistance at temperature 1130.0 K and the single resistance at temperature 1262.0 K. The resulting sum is 513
